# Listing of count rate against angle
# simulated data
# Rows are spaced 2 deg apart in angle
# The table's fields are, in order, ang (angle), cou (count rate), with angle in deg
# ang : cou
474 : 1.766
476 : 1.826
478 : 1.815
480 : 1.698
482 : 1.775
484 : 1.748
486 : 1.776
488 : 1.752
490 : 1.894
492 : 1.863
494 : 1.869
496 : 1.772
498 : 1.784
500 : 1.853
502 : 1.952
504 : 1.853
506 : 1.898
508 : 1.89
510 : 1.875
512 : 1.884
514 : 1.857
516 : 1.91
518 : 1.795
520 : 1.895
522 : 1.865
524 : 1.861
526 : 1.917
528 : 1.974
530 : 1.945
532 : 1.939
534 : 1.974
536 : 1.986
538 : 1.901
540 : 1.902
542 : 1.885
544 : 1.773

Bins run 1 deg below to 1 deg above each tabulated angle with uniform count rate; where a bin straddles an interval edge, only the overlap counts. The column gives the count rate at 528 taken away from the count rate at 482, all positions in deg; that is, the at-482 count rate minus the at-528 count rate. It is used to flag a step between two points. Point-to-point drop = -0.20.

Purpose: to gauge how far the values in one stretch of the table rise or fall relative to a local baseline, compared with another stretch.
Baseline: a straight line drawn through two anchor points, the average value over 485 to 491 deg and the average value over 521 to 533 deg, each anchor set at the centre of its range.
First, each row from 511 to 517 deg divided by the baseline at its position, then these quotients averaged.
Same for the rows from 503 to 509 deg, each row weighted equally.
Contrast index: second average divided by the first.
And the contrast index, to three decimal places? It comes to 1.010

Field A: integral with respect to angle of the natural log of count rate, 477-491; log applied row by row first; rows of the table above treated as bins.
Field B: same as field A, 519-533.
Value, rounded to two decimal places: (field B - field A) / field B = 0.11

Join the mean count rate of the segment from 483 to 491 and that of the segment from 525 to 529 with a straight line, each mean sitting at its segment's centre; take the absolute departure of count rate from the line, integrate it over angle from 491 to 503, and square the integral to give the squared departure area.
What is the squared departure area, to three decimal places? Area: 0.408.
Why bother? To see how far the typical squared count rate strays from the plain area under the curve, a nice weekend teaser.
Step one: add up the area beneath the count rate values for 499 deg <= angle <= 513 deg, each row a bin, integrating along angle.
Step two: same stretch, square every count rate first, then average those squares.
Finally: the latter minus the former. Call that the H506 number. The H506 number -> -23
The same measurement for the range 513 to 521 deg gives -11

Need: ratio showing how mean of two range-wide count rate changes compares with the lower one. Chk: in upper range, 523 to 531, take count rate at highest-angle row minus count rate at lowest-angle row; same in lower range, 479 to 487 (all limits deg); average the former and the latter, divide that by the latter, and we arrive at 1.0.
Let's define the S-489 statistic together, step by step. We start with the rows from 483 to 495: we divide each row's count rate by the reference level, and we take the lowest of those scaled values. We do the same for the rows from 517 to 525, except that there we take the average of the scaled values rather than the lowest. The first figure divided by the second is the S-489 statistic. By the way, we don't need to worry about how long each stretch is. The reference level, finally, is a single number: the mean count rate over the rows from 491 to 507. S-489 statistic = 0.943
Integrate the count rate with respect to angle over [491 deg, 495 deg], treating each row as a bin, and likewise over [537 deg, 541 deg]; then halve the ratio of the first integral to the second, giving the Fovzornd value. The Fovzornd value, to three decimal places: 0.491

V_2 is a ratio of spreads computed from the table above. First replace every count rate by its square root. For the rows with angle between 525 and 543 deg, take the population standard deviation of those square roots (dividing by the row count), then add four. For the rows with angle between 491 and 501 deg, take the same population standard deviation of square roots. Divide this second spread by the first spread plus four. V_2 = 0.0038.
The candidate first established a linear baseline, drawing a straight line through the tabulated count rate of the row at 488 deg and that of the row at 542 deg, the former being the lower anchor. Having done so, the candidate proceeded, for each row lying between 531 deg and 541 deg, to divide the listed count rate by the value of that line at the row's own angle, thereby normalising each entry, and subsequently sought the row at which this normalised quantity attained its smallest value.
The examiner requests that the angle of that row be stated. 540 deg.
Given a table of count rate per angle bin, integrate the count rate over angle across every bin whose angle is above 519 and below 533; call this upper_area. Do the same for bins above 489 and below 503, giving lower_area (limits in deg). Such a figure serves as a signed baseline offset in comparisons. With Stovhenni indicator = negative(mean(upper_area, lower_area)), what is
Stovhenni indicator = -26.4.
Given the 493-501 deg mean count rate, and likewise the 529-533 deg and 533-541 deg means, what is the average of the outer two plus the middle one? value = 3.82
